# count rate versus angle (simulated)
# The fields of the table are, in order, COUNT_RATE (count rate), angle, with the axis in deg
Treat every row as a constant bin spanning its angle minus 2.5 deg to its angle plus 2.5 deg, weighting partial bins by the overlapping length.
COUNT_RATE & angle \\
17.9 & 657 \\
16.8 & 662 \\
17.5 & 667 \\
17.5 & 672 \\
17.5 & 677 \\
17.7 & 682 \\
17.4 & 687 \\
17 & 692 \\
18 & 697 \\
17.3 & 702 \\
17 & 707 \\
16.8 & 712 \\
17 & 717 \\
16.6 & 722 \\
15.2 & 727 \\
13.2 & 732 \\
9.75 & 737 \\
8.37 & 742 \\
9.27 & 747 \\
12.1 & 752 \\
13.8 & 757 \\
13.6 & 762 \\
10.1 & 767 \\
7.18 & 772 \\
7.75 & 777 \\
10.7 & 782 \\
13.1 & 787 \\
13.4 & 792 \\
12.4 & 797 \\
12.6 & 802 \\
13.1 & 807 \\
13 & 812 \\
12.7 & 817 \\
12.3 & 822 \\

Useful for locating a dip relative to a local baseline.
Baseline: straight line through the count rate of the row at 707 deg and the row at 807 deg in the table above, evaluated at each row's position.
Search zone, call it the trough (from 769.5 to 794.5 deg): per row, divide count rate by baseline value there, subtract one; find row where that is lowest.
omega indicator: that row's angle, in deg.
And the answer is 772 deg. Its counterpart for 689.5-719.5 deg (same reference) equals 692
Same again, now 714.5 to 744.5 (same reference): 742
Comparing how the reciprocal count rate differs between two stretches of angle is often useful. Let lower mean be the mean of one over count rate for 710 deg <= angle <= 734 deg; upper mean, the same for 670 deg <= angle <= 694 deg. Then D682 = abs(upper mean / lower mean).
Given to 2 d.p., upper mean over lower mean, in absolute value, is 0.90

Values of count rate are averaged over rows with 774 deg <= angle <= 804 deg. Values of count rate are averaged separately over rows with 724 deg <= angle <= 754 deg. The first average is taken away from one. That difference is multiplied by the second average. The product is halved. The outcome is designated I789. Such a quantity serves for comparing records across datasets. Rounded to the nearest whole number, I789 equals -60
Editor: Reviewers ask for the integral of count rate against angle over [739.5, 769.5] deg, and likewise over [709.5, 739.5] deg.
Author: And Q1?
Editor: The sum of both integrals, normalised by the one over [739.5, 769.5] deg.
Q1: 2.32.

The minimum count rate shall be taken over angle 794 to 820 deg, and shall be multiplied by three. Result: 37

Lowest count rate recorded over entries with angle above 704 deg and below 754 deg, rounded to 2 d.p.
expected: 8.37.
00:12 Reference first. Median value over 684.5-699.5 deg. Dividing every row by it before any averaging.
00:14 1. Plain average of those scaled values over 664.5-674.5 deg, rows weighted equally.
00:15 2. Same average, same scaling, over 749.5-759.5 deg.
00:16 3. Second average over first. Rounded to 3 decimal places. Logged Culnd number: 0.740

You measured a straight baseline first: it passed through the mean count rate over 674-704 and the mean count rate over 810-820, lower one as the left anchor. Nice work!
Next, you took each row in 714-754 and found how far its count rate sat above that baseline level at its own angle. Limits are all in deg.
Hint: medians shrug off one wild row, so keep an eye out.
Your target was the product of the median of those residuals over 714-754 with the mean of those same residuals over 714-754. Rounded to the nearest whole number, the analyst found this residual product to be 9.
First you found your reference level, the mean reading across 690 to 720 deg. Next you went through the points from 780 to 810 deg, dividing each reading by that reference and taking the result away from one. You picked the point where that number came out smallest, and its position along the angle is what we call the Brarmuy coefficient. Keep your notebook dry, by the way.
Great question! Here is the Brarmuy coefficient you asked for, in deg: 792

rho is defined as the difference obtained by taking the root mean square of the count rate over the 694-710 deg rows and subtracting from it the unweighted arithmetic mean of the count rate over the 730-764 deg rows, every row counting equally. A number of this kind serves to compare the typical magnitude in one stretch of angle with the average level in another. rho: 6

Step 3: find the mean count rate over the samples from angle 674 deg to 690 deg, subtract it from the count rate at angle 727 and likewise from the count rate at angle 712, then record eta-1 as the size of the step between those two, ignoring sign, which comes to 1.6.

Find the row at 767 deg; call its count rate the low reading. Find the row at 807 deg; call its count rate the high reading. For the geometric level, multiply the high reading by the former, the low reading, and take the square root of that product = 11.50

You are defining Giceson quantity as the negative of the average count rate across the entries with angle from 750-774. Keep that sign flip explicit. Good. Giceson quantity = -11.4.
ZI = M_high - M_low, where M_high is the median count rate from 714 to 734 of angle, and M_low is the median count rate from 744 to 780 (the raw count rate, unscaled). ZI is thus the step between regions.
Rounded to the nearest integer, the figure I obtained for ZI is 6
